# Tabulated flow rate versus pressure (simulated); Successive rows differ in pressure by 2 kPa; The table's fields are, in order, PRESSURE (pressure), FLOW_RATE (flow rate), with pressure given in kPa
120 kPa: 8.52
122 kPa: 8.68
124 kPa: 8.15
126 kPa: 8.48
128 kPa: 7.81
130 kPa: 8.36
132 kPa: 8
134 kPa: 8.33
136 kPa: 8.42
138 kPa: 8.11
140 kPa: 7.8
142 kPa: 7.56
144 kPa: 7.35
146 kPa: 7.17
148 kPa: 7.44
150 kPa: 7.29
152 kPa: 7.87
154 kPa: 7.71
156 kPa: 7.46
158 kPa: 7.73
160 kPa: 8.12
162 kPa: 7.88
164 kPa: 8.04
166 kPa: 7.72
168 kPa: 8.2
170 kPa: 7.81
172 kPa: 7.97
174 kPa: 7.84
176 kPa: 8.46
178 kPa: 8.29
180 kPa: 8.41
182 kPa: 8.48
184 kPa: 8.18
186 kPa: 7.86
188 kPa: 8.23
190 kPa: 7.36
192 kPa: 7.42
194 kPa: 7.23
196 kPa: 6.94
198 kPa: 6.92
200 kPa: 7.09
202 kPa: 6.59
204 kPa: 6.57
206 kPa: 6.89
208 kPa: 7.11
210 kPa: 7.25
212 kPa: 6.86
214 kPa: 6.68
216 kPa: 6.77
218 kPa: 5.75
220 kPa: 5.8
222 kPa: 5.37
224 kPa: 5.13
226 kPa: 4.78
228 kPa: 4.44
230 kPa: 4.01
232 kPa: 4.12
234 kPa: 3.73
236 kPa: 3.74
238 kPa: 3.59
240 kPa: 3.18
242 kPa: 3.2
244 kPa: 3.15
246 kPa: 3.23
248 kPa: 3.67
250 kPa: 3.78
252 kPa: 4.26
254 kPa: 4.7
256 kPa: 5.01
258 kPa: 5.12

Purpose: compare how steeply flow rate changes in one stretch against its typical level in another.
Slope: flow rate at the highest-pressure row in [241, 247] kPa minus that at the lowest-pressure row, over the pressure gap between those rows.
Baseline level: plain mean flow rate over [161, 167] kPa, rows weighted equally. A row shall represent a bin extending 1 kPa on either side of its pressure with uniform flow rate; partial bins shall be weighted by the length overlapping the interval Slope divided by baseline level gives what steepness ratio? 0.001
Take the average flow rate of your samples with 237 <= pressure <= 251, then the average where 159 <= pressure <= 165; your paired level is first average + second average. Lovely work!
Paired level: 11.4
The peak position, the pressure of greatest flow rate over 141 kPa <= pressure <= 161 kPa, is 160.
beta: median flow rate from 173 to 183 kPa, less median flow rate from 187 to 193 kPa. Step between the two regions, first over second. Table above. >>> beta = 1.0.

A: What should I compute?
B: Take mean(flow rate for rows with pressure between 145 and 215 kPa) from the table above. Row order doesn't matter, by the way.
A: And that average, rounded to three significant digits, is 7.57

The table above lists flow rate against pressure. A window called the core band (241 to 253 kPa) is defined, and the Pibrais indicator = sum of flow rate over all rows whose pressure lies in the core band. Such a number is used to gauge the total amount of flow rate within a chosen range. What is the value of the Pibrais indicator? 21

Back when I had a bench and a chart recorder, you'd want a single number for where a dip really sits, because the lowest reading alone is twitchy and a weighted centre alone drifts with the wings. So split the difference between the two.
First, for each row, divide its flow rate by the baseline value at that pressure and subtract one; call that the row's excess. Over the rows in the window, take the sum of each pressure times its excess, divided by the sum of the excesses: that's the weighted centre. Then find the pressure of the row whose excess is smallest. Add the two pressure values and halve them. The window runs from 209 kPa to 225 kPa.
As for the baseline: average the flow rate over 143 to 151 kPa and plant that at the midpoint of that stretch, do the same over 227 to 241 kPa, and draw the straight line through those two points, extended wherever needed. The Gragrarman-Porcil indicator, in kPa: 219.9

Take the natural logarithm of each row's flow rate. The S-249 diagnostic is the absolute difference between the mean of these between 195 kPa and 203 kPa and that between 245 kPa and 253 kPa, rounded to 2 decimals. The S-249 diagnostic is 0.62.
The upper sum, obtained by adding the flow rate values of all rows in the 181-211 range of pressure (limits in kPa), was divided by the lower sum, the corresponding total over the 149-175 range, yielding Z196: 1.1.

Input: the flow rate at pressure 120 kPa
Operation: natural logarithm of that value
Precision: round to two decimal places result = 2.14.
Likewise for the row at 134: 2.12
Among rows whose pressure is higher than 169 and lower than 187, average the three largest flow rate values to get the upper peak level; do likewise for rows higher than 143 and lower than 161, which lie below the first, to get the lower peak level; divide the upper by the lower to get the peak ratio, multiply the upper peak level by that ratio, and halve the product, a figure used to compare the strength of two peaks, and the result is 4.5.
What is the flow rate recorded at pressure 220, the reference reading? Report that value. 5.8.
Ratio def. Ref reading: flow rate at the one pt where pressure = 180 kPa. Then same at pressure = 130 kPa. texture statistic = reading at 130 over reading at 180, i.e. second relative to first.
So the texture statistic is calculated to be 0.99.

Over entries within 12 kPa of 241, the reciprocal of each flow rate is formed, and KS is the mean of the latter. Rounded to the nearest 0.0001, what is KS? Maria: 0.2777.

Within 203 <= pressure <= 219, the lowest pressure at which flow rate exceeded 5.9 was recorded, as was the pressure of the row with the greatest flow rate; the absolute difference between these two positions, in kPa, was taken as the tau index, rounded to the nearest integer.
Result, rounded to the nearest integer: 6 kPa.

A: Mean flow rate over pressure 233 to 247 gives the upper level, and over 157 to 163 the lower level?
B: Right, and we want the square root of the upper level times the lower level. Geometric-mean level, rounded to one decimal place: 5.2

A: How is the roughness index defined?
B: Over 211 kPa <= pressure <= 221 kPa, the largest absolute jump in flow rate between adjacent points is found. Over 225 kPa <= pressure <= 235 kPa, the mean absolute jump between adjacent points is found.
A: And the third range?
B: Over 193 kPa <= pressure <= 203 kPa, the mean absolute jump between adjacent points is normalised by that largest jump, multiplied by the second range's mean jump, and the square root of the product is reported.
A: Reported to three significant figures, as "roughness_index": 0.276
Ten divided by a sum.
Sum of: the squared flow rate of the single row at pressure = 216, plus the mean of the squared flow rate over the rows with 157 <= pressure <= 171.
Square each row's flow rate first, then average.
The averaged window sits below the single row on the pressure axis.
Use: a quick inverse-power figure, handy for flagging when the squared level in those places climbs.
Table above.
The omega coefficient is 0.092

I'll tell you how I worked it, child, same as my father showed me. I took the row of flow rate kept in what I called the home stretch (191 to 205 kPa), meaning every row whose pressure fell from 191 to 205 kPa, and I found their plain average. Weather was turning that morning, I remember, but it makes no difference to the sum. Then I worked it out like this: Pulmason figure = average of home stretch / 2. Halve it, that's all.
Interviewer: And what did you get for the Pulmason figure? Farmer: 3.48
